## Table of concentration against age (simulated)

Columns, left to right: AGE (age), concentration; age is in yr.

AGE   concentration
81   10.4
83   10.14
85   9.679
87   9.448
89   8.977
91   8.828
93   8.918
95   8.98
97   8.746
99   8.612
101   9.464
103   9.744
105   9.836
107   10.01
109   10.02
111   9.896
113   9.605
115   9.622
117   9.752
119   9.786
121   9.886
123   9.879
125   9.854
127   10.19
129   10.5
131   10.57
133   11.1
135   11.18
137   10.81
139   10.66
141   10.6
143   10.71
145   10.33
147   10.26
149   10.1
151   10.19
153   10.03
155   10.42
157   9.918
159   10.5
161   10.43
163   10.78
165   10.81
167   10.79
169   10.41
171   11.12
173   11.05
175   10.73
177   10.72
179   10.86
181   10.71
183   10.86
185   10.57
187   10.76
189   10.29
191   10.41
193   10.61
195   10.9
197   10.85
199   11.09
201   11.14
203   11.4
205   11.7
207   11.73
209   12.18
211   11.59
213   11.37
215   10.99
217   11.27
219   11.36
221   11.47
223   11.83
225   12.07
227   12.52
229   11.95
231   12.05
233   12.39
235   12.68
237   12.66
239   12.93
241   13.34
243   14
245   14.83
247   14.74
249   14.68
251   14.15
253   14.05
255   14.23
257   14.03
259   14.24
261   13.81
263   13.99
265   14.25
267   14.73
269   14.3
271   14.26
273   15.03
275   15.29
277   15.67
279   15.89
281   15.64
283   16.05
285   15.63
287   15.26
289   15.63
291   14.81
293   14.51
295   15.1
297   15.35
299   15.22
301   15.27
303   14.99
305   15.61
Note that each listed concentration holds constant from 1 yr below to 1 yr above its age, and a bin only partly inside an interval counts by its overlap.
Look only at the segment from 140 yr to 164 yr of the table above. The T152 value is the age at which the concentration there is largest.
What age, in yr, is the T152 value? 163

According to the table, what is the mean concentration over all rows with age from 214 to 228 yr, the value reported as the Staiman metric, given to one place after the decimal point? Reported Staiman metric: 11.6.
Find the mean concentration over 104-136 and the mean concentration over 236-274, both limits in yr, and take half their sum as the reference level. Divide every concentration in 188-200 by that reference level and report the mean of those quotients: 0.88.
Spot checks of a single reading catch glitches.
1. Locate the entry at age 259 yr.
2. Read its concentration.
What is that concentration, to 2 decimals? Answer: 14.24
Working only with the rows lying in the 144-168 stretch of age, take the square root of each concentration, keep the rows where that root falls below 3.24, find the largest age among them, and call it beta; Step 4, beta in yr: 161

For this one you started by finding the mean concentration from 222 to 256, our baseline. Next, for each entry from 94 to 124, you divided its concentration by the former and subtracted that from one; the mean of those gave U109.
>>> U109 0.28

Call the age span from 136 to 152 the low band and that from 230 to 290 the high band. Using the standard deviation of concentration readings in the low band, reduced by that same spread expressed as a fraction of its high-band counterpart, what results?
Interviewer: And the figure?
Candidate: 0.0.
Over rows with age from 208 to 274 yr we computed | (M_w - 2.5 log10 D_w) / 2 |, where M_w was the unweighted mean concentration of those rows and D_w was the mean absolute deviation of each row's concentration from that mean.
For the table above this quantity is 6.50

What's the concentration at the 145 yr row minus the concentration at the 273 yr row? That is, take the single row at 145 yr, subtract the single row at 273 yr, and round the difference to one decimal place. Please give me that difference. -4.7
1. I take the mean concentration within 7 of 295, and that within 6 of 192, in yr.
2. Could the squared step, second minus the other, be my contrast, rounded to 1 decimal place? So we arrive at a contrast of 20.2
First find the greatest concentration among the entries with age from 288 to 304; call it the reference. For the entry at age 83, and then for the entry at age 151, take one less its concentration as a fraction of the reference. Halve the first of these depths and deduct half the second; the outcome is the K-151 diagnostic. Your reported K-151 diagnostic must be 0.002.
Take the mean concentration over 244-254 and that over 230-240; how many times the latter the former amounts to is 1.16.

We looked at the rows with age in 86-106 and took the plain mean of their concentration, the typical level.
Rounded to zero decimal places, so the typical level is 9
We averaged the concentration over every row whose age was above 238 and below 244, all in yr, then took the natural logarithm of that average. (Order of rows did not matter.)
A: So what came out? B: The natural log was 2.60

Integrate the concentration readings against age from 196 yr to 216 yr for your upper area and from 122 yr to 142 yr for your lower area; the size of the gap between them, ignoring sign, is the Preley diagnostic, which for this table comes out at 17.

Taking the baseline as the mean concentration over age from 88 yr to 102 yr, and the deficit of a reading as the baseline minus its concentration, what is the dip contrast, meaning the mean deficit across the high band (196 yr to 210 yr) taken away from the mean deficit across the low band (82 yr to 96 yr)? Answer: 2.2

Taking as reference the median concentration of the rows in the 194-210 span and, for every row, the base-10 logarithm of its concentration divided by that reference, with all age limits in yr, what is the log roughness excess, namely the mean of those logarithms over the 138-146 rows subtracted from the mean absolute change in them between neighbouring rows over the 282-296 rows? 0.041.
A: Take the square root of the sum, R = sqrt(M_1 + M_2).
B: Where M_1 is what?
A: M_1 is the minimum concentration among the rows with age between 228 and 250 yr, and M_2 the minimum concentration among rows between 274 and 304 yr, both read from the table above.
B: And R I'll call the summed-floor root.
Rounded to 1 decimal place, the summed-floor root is 5.1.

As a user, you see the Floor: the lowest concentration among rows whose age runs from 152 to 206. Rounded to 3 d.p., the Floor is 9.918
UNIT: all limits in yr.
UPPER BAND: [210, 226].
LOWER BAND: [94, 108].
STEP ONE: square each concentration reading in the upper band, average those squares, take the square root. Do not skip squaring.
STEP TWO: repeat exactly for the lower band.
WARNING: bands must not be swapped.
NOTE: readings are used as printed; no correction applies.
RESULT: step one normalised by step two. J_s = 1.23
